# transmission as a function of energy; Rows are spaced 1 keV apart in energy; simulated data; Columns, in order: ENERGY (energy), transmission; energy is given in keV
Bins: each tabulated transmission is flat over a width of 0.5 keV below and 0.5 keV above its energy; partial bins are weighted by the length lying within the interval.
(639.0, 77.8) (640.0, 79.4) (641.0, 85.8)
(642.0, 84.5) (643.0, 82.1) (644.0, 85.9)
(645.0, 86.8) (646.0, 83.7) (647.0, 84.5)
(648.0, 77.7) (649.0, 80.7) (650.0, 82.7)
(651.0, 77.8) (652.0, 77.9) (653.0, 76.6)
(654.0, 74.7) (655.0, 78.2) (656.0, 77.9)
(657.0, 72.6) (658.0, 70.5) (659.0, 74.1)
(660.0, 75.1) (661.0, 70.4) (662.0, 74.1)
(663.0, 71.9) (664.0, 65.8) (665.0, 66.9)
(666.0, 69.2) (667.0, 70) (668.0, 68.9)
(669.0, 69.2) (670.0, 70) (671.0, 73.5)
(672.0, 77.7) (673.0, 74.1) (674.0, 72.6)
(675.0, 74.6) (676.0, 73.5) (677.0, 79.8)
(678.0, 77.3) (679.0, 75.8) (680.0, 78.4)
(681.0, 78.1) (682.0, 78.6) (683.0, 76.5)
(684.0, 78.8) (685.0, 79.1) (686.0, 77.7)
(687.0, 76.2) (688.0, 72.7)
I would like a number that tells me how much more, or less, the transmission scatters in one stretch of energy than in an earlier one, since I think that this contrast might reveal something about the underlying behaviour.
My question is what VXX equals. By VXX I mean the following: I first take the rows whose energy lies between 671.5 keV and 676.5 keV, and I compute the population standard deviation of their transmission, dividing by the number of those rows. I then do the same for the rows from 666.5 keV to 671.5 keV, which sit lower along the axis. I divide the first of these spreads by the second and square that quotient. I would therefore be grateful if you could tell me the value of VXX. 1.1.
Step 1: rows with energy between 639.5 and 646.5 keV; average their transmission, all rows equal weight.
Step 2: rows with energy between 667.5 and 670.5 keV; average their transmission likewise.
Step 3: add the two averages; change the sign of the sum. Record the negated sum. -153.4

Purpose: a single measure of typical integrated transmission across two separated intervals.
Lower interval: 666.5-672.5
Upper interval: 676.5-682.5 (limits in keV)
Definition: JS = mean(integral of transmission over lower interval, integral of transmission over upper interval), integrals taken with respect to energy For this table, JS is 449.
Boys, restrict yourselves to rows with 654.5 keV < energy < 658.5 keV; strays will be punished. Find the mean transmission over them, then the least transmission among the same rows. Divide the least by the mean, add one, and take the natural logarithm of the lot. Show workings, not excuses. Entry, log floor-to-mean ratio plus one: 0.664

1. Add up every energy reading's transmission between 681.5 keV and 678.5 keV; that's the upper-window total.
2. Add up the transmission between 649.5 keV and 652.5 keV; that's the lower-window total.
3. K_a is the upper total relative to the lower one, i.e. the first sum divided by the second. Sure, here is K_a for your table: 0.97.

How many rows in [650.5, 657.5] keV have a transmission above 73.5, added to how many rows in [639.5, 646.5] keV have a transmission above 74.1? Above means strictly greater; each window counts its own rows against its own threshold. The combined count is 13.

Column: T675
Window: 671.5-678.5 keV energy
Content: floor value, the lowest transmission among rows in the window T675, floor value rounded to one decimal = 72.6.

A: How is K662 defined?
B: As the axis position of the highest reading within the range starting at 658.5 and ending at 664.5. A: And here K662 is 660.0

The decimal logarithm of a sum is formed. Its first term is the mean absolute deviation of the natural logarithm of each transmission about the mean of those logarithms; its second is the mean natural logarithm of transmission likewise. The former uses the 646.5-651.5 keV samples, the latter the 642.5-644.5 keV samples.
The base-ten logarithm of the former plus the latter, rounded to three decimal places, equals 0.649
